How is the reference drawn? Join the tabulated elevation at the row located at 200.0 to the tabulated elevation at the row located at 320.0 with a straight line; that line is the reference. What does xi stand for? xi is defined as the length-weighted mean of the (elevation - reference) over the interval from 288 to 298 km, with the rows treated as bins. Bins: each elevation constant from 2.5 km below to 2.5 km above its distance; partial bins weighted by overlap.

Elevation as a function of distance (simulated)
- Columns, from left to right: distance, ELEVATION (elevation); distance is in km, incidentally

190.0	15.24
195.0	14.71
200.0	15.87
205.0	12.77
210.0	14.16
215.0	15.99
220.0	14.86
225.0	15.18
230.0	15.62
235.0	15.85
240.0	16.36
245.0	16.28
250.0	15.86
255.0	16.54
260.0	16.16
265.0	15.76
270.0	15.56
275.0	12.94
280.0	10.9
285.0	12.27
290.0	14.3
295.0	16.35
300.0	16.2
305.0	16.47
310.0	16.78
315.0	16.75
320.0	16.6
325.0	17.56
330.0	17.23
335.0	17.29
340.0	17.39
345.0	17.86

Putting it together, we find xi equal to -1.0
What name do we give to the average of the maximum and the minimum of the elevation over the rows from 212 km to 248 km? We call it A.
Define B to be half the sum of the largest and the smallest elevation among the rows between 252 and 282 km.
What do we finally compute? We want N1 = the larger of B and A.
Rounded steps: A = 15.6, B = 13.7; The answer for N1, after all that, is 15.6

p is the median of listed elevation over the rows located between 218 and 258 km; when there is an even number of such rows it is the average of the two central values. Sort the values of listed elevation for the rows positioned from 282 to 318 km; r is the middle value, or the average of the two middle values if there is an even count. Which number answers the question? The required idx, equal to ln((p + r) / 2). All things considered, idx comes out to 2.78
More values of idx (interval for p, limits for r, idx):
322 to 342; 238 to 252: 2.82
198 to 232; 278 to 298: 2.66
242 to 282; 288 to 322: 2.78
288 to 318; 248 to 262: 2.79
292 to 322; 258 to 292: 2.74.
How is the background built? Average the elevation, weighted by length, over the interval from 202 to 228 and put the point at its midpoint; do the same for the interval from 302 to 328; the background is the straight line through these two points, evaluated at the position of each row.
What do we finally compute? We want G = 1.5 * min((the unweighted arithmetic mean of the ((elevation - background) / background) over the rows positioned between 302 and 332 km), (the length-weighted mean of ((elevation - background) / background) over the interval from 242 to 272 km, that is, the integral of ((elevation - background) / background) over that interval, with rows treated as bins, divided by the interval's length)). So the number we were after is 0.001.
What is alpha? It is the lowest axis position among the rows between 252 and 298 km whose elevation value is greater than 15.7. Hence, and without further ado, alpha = 255.0 km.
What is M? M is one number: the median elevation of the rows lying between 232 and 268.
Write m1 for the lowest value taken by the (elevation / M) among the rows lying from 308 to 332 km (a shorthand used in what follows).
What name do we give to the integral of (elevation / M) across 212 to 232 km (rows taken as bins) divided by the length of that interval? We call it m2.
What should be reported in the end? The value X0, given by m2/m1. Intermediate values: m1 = 1.03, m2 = 0.95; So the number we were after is 0.9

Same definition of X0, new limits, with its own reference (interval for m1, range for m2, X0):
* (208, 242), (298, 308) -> 1.2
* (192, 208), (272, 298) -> 1.1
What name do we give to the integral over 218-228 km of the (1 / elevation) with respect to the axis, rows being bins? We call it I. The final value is 0.66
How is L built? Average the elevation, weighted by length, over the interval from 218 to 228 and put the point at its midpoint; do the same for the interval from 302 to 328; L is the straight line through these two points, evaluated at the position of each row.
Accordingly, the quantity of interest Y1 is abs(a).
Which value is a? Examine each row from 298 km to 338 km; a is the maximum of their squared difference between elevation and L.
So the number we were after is 0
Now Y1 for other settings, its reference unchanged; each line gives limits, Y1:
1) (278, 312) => 28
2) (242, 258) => 1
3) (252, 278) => 10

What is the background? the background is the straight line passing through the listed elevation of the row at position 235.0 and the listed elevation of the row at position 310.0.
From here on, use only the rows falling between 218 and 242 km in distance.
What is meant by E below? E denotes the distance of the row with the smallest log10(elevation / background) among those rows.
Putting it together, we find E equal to 220.0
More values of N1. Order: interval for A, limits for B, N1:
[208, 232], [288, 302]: 15.3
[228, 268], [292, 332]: 16.9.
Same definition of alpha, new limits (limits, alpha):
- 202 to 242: 215.0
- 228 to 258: 235.0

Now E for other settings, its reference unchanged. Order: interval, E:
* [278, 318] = 280.0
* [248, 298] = 280.0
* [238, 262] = 250.0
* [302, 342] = 320.0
